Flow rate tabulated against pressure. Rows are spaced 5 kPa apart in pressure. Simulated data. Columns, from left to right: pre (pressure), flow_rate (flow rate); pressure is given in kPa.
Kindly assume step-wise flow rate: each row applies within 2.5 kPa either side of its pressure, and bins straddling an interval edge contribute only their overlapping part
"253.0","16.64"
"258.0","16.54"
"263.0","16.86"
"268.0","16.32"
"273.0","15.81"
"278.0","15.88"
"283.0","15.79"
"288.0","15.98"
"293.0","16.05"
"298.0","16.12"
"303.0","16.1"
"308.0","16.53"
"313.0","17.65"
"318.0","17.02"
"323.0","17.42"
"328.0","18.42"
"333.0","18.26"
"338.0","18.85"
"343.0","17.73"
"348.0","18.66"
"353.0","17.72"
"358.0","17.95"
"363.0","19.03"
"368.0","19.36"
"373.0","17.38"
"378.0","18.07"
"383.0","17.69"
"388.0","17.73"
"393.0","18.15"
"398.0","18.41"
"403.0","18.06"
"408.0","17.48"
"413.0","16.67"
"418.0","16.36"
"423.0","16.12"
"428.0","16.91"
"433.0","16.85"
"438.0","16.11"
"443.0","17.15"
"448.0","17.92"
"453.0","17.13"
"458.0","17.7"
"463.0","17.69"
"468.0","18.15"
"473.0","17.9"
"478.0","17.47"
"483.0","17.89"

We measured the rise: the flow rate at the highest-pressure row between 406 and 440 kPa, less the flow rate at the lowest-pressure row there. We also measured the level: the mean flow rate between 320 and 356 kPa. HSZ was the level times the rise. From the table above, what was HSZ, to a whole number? -25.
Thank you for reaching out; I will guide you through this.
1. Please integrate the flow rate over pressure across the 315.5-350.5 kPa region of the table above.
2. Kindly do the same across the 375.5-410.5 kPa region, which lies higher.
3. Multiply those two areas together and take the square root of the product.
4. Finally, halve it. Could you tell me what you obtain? 315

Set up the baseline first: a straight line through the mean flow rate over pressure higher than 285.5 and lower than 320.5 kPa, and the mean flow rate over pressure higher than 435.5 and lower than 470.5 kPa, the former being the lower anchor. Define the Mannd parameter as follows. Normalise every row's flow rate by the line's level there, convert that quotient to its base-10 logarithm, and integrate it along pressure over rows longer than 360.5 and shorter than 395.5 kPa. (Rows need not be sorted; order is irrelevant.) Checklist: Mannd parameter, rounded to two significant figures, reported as 1.1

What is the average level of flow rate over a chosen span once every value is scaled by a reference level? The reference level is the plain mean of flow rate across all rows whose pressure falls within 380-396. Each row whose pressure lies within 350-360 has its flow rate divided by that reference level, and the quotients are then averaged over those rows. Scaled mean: 0.999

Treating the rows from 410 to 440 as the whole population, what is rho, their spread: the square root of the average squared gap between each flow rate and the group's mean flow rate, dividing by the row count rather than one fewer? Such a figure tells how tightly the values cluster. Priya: 0.33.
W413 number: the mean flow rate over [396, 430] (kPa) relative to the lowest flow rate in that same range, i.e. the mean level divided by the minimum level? 1.06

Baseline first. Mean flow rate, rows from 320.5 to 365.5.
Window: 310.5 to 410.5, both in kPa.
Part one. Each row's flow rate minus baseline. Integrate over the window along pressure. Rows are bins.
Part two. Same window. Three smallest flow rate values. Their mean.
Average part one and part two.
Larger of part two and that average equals 17.3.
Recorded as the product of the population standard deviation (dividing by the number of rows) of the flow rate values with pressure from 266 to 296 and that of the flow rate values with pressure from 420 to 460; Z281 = 0.11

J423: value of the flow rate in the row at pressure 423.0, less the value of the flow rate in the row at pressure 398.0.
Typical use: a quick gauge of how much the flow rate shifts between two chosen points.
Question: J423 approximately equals -2.3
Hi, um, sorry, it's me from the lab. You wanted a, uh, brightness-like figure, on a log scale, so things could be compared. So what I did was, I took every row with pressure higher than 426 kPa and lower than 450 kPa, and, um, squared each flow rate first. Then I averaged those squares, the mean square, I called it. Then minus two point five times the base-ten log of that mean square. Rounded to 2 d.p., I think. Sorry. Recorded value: -6.15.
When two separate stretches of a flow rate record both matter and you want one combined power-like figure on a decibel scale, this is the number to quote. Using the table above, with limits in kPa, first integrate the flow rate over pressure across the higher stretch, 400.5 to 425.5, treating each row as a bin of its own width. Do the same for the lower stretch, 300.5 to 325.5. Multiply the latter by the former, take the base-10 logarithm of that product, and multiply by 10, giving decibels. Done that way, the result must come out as 52.5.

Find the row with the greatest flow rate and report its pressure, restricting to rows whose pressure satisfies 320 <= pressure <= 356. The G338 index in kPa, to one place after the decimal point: 338.0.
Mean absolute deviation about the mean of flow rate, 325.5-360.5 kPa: 0.4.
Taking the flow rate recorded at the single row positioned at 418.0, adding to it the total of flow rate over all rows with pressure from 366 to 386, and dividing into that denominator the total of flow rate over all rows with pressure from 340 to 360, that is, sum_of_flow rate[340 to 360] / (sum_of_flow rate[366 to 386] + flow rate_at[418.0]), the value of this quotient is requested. 0.81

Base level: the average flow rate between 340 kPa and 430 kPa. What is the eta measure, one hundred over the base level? 5.63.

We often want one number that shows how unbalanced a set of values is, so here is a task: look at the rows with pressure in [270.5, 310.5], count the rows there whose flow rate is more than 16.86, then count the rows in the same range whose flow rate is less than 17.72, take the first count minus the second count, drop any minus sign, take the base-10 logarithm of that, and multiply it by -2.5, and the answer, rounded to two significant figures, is -2.3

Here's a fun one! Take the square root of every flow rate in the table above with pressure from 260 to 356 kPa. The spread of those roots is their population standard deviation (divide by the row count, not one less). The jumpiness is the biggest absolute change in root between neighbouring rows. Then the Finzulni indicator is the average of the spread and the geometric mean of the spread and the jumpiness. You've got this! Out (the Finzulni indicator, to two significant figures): 0.13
